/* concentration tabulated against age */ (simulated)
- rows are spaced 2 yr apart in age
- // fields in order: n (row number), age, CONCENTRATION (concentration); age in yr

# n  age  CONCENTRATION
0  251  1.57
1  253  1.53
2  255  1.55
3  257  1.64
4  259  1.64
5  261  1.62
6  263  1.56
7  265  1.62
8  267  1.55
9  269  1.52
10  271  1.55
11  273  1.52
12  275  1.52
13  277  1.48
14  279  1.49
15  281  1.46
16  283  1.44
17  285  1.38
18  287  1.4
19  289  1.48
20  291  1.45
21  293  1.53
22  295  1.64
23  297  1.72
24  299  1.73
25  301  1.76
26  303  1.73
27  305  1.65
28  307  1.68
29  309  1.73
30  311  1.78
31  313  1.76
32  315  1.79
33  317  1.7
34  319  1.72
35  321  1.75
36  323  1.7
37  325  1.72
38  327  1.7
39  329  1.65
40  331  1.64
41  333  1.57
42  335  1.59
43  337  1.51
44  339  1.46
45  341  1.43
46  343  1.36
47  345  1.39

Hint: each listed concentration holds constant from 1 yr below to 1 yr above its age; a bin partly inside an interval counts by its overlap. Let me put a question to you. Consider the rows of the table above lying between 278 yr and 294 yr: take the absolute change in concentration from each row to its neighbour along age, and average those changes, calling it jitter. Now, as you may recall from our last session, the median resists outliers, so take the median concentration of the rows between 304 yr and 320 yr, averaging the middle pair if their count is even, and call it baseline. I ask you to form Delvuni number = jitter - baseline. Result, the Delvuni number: -1.68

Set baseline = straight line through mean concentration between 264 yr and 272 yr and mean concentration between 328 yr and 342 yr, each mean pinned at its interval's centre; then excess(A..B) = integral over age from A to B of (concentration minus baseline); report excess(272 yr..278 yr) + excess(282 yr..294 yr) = -1.6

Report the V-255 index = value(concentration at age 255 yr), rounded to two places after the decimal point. 1.55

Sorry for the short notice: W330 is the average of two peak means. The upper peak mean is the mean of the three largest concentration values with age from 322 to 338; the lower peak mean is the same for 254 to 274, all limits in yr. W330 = 1.67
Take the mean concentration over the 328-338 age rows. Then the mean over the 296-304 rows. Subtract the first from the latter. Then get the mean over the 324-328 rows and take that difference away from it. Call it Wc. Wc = 1.57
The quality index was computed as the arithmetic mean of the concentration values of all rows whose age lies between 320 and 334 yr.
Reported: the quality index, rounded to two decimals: 1.68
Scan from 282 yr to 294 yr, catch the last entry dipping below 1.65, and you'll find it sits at 293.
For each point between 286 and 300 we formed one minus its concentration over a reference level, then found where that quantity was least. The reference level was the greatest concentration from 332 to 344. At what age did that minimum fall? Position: 299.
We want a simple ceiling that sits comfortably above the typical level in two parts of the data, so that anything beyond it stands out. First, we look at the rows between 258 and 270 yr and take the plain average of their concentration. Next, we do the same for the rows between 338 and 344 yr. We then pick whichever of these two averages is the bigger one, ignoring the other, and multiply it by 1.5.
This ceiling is 2.38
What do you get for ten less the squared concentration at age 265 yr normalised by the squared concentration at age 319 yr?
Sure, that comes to 9.11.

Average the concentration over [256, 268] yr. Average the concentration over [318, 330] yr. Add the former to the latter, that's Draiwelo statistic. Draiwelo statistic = 3.31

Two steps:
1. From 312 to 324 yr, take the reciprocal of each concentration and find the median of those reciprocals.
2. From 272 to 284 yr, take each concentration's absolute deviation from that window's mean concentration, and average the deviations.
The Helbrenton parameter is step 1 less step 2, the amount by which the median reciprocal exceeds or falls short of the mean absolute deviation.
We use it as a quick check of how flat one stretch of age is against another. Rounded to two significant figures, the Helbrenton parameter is 0.55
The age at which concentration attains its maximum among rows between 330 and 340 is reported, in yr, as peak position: 331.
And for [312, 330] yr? 315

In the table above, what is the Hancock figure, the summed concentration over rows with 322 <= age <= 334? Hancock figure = 10.0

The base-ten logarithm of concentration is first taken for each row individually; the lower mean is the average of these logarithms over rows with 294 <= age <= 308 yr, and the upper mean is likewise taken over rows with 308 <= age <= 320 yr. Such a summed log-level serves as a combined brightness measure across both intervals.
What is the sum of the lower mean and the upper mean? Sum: 0.473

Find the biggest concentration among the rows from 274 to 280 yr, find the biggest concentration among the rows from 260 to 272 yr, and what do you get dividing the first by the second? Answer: 0.94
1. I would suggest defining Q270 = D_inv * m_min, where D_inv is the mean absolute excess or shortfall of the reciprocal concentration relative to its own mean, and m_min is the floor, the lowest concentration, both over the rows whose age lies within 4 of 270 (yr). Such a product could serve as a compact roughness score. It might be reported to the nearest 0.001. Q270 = 0.010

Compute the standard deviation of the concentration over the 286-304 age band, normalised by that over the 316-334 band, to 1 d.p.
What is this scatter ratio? 2.6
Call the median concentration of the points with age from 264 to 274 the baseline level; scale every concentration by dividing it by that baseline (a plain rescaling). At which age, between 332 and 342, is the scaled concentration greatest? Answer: 335 yr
